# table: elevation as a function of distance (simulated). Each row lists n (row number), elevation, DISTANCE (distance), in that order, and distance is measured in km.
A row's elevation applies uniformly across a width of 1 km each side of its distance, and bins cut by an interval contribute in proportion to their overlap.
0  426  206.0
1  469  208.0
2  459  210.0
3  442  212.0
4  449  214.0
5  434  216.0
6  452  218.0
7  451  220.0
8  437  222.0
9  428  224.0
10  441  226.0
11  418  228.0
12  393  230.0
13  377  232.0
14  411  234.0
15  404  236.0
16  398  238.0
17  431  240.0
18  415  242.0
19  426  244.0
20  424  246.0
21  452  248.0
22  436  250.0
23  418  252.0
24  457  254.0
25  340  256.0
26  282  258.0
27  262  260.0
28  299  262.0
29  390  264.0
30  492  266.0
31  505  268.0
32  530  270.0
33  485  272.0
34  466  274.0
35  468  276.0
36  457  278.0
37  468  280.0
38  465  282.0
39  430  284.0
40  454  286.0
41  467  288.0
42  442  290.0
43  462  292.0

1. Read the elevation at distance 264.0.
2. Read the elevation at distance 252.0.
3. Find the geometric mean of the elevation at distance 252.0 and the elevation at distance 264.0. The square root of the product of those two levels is 404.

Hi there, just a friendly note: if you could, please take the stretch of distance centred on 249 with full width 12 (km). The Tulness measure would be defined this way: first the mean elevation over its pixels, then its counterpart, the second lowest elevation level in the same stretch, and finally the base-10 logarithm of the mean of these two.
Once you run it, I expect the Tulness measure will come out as 2.63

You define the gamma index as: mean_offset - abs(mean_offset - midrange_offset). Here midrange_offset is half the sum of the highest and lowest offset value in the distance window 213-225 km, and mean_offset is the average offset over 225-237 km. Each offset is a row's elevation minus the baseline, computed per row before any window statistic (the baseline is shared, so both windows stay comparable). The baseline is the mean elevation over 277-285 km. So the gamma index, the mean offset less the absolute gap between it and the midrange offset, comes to -80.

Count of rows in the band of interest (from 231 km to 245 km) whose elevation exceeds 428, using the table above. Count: 1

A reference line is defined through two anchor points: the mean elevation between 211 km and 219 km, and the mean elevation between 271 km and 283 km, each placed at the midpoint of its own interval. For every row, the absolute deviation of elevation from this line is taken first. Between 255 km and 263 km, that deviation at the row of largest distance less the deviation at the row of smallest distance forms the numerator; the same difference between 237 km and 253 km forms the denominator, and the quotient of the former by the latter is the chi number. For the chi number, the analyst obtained -3.0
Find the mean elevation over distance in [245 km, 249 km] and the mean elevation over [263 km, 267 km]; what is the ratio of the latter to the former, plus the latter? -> 442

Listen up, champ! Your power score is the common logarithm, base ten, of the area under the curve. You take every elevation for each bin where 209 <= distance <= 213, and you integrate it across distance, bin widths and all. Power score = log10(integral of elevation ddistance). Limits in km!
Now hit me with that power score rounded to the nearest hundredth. 3.26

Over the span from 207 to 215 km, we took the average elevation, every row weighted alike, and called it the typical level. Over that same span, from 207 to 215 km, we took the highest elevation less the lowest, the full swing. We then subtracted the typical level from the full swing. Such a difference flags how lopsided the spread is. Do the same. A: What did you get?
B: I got -428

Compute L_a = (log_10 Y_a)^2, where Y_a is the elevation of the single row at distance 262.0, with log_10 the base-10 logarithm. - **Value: 6.13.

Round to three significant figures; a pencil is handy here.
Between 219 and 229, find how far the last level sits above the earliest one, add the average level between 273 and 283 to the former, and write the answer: 432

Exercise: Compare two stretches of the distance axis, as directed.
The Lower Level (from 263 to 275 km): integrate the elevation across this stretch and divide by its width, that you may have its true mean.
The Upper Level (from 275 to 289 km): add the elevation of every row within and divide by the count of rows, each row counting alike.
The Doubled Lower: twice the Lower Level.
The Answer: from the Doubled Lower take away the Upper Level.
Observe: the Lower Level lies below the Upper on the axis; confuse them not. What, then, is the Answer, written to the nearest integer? 498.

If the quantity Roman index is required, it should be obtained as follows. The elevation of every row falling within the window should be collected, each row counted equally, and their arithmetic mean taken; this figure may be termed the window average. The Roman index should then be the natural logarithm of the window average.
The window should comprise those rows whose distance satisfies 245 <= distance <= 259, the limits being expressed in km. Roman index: 5.99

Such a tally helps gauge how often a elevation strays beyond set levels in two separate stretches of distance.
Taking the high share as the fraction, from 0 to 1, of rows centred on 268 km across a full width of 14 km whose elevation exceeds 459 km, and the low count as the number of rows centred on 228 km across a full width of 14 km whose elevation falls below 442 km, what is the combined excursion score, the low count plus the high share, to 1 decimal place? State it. 7.7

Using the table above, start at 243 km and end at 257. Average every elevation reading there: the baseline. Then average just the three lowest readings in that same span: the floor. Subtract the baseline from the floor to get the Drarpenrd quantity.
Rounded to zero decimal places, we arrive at -28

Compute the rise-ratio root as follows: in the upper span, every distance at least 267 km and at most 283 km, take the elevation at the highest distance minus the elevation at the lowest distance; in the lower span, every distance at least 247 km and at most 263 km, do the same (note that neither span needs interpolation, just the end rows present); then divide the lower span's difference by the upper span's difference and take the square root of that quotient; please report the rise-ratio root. 2.0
